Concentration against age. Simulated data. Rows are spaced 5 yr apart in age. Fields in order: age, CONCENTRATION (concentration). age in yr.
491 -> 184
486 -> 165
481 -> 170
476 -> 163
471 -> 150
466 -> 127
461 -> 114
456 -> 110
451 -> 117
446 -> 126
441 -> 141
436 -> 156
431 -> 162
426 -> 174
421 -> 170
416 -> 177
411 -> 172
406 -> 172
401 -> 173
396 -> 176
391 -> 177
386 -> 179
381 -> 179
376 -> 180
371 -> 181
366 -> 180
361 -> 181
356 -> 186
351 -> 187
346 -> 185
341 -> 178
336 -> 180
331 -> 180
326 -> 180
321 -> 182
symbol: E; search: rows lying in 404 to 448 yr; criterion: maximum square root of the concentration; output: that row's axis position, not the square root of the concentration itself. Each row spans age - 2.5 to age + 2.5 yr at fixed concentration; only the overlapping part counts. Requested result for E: 416 yr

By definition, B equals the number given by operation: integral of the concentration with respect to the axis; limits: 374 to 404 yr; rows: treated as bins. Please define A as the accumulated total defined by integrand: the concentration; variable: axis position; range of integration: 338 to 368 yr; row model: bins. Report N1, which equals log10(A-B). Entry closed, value 2.2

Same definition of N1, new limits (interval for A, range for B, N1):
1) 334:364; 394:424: 2.5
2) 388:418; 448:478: 3.1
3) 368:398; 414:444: 2.7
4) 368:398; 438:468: 3.2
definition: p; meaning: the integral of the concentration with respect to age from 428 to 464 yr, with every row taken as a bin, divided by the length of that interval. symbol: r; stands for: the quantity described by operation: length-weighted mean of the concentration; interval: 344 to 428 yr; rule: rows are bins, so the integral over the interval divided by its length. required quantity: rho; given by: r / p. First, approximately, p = 133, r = 178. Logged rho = 1.34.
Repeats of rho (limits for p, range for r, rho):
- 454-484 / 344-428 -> 1.27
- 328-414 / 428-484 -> 0.78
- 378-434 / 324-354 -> 1.05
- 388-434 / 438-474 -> 0.74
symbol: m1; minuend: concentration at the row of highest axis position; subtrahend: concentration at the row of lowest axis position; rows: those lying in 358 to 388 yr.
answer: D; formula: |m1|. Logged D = 2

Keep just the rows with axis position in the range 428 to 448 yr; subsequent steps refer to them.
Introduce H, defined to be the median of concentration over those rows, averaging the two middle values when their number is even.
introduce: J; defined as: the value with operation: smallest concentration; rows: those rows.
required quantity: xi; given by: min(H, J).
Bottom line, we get 126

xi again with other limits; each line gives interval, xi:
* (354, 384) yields 179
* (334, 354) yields 178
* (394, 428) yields 170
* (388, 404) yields 173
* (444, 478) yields 110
